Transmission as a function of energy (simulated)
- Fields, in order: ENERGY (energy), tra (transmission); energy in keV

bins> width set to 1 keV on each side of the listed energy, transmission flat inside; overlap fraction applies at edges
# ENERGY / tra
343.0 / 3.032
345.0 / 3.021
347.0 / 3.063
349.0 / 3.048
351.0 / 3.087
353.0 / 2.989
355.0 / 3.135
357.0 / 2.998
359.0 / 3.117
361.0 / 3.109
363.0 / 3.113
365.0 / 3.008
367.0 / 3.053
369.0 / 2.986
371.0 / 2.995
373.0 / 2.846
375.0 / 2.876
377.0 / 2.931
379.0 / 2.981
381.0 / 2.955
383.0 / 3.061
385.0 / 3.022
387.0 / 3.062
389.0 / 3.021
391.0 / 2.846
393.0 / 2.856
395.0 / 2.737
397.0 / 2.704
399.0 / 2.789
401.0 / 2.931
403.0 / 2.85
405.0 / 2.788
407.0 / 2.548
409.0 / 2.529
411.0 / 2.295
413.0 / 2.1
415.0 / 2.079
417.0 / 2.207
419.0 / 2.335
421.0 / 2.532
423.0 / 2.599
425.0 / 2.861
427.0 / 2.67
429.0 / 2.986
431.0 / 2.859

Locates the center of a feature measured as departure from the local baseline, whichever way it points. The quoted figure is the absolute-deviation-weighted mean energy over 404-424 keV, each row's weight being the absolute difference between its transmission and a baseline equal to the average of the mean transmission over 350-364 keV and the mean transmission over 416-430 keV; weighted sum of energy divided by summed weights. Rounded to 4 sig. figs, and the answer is 414.7 keV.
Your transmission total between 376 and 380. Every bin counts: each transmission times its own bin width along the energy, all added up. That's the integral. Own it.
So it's 11.8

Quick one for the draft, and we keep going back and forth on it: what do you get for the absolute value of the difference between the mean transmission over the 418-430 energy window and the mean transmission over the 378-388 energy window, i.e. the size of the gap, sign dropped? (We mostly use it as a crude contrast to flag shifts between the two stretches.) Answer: 0.35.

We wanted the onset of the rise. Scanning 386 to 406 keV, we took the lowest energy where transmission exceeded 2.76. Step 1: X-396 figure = 387.0 keV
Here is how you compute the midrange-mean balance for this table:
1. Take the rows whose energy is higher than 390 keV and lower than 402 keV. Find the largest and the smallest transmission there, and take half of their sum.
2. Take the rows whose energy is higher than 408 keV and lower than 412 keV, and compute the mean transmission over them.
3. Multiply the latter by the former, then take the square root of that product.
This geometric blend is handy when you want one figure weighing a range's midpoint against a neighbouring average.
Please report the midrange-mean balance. 2.61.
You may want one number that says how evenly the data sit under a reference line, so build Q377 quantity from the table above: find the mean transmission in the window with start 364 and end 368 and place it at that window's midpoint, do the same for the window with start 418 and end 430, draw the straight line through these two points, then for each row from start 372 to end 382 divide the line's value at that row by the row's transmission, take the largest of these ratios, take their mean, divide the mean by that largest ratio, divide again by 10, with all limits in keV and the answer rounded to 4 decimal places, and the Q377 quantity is 0.0968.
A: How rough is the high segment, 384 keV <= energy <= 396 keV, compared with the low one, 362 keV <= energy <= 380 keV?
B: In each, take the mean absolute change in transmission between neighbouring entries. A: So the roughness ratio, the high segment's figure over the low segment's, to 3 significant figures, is 1.21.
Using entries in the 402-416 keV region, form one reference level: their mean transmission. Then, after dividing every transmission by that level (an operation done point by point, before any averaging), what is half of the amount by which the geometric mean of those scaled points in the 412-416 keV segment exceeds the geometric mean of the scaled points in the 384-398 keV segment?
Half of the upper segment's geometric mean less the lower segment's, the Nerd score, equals -0.16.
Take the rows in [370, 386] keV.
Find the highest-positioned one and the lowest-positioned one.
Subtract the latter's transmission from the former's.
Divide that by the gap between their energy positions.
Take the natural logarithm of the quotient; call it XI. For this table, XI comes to -6.3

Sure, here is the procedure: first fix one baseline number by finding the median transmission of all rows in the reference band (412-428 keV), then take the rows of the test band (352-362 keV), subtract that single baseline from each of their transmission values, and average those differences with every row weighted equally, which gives 0.6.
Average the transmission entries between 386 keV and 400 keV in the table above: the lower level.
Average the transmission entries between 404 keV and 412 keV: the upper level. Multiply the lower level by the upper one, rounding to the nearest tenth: 7.3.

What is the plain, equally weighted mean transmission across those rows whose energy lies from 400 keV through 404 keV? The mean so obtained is 2.89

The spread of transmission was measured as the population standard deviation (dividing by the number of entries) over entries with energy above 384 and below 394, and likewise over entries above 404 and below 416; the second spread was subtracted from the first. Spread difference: -0.16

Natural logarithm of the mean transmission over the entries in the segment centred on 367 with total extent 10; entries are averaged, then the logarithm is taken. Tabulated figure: 1.11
